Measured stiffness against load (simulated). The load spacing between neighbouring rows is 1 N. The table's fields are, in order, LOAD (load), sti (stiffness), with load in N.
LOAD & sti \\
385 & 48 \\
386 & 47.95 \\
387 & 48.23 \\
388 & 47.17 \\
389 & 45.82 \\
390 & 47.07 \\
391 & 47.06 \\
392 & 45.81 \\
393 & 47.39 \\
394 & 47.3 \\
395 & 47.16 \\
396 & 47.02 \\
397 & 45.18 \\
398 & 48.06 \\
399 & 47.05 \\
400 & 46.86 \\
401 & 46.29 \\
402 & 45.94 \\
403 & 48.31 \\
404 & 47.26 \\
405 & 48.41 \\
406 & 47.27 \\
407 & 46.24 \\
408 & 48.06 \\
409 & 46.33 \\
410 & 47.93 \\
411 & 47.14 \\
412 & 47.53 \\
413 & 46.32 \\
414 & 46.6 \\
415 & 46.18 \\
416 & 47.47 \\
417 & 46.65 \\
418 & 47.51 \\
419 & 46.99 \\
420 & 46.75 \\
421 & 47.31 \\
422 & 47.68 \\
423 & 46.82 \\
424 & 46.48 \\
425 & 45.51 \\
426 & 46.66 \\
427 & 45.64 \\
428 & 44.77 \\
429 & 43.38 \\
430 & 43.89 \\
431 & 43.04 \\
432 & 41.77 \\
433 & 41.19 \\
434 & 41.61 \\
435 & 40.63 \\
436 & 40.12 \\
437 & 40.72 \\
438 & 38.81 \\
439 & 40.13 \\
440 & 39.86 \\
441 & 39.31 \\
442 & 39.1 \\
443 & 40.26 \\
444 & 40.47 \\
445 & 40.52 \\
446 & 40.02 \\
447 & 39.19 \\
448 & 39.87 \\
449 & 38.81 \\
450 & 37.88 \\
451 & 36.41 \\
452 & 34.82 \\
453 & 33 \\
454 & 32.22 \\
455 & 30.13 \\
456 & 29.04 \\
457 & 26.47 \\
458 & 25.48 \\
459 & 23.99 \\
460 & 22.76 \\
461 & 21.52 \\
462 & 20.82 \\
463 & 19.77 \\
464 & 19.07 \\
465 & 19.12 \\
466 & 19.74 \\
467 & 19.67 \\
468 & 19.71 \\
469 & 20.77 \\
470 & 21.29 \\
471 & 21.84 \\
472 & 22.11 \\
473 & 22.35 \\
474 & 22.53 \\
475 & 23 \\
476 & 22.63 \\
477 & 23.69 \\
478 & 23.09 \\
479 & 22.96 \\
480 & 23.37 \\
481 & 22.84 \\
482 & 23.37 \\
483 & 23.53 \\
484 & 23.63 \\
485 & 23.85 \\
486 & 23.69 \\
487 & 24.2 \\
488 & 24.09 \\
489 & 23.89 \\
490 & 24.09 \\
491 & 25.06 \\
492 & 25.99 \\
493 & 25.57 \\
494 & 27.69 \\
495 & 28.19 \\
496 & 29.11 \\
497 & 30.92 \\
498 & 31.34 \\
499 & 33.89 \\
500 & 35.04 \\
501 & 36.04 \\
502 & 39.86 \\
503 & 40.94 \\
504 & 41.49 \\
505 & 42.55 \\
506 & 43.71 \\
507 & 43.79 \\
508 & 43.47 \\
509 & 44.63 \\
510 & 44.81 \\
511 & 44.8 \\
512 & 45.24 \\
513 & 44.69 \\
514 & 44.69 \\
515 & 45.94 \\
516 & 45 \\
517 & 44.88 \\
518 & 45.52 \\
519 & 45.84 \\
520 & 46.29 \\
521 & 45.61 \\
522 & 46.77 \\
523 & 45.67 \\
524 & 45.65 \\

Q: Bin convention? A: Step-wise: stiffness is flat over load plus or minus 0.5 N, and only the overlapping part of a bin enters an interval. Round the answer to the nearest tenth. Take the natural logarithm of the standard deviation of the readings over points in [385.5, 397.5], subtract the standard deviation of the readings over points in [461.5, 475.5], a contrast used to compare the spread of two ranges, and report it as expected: -1.5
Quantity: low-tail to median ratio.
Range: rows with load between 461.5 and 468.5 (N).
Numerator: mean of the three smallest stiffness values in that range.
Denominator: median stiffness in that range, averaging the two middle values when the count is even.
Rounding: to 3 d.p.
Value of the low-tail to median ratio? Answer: 0.979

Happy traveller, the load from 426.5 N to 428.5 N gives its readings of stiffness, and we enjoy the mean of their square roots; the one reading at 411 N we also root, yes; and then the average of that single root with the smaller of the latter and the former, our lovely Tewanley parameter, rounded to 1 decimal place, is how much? 6.8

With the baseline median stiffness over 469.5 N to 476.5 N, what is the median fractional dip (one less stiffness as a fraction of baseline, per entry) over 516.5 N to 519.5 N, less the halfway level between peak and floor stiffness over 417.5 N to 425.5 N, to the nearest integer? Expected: -48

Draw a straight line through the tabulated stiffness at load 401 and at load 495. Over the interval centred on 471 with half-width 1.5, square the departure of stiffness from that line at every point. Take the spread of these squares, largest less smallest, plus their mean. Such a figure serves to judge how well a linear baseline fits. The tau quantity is 149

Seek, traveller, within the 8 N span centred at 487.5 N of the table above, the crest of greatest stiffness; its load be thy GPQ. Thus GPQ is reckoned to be 491 N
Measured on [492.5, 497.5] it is 497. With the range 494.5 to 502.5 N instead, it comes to 502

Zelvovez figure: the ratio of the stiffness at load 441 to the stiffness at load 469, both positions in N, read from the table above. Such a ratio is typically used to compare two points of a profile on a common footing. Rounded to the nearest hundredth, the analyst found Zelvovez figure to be 1.89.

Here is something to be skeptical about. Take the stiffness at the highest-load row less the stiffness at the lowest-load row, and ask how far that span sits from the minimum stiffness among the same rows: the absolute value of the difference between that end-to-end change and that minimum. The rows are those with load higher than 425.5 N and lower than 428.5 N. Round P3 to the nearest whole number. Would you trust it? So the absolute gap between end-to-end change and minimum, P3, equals 47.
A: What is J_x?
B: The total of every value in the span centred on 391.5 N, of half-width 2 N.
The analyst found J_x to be 187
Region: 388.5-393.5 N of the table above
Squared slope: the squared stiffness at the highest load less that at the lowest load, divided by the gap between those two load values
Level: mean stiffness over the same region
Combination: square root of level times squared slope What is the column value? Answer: 41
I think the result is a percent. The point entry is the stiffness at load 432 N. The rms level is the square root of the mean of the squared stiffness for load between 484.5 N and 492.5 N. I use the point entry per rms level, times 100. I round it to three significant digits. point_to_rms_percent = 171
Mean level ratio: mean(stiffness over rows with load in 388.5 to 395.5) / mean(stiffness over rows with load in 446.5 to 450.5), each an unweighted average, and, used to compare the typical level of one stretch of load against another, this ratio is 1.2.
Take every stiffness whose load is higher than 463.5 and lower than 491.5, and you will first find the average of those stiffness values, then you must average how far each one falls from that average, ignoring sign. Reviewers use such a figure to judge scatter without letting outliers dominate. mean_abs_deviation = 1.4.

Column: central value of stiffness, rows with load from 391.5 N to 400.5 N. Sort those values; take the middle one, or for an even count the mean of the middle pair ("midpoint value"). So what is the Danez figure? 47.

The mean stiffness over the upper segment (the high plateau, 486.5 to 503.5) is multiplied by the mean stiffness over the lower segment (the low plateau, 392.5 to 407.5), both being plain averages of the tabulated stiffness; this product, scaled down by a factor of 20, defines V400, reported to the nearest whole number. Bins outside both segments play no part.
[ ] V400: 70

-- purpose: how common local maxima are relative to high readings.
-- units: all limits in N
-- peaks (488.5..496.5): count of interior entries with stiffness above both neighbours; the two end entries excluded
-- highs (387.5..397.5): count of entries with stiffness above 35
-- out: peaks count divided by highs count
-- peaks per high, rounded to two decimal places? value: 0.10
